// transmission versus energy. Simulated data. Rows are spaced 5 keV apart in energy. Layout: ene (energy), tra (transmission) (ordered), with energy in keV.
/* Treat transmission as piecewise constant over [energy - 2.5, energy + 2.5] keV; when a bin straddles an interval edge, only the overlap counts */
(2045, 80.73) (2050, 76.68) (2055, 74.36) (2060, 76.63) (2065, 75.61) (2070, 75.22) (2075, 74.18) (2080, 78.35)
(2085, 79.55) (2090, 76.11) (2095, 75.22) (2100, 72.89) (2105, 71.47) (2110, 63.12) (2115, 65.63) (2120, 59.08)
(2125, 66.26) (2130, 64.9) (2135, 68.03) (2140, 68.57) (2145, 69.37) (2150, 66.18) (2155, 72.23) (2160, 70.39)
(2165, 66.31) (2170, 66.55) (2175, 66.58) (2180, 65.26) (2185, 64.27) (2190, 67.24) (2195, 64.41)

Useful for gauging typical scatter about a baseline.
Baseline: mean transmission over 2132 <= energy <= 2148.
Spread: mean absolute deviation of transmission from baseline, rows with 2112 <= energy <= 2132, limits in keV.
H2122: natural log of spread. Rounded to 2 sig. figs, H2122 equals 1.5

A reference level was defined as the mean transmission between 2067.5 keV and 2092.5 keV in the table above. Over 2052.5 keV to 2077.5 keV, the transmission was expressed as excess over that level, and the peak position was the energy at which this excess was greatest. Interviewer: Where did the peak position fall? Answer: 2060 keV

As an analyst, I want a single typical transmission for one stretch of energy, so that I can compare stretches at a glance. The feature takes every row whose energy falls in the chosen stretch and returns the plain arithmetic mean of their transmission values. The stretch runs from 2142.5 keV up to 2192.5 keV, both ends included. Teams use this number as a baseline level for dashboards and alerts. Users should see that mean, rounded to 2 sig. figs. 67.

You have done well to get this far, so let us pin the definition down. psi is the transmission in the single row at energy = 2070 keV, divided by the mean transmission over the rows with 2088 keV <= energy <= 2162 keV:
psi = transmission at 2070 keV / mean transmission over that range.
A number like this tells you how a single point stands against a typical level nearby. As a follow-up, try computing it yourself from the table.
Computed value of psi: 1.10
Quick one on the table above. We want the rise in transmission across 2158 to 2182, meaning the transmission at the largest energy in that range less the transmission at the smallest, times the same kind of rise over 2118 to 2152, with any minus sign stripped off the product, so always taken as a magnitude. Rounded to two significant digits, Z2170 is 36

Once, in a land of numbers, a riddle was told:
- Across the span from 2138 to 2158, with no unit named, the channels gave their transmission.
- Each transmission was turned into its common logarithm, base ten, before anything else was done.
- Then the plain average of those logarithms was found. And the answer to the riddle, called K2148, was 1.839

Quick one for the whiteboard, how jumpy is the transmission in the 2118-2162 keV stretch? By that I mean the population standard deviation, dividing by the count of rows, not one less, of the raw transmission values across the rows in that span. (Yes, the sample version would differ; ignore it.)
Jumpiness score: 3.6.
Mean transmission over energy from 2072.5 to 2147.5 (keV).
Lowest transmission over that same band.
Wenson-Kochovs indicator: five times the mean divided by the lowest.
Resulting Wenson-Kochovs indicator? 5.94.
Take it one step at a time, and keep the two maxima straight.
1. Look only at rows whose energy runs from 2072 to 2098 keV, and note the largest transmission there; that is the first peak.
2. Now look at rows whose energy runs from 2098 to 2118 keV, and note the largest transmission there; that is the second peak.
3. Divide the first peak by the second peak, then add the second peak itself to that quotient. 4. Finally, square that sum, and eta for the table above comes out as 5473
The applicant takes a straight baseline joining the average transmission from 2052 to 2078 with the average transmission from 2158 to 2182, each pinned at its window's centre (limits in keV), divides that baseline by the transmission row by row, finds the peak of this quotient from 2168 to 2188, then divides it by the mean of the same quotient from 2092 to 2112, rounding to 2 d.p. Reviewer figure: 1.00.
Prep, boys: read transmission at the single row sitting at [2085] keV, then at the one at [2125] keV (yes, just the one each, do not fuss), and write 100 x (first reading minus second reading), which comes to 1329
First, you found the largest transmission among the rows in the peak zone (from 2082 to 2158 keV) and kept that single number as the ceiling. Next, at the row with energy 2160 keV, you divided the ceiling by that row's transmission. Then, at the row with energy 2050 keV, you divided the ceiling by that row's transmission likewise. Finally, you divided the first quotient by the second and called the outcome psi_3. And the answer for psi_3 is 1.09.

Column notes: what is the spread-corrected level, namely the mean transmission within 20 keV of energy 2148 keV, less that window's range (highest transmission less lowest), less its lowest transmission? -4.0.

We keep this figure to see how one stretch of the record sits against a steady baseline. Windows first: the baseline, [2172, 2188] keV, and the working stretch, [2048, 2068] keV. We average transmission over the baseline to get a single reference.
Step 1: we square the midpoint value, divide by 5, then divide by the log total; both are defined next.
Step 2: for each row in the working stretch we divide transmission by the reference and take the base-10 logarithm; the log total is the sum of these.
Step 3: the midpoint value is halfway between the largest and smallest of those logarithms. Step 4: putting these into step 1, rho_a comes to 0.0030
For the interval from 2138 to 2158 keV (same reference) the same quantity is 0.0012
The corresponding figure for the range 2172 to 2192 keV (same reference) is 0.0001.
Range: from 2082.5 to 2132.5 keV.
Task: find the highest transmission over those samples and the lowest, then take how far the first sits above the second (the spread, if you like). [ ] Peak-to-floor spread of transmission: 20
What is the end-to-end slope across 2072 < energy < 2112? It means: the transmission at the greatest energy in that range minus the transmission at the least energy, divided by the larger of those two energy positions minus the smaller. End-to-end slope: -0.32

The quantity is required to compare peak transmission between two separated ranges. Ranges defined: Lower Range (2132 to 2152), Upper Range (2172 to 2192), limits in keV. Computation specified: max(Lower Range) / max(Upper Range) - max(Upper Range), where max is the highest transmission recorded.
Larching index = -66.2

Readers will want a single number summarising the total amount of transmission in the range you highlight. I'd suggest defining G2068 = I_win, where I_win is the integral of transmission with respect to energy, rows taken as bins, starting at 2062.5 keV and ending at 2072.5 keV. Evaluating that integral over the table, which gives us 754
